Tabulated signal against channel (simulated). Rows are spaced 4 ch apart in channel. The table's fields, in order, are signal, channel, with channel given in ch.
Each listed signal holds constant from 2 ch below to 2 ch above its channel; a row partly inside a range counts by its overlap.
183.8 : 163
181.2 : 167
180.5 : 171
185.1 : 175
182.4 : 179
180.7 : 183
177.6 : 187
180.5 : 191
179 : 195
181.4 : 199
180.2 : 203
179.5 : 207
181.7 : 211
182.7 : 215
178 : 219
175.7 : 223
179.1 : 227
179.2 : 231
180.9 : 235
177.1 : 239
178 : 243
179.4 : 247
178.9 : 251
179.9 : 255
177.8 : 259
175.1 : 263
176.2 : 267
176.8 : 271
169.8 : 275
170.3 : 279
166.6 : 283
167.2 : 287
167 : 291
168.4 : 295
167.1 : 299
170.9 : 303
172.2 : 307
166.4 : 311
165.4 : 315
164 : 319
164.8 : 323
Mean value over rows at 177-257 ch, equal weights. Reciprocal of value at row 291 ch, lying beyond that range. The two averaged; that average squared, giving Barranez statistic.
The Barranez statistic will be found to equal 8064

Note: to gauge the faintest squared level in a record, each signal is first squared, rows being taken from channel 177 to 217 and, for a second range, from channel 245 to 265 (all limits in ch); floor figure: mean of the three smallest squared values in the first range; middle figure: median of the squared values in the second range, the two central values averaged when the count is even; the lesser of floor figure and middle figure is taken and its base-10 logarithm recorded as 4.50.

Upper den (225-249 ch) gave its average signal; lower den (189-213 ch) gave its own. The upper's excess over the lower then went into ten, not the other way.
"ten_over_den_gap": -7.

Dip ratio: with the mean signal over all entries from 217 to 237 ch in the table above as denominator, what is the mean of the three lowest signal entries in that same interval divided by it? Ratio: 0.995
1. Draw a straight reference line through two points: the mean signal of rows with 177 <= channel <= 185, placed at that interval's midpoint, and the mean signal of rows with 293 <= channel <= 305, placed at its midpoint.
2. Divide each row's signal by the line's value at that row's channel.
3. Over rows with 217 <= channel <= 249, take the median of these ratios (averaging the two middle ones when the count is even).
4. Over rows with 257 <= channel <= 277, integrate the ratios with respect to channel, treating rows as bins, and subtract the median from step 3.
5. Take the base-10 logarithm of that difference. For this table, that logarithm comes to 1.29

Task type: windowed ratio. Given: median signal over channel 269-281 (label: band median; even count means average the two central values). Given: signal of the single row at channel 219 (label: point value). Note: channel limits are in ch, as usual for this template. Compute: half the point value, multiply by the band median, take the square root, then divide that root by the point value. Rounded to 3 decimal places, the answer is 0.692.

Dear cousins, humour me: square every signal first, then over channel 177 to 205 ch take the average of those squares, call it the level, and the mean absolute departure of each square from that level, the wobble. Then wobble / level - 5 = -4.99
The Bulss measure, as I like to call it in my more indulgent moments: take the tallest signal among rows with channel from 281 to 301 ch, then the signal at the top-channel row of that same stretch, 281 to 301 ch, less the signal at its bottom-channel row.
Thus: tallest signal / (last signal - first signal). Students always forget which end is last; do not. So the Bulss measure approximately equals 337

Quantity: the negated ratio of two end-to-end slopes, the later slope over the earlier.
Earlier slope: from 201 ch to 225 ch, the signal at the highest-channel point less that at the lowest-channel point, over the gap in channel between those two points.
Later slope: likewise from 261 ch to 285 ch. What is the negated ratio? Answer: -1.9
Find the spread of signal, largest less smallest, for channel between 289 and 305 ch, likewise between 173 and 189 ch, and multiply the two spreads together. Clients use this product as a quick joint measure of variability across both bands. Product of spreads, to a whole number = 29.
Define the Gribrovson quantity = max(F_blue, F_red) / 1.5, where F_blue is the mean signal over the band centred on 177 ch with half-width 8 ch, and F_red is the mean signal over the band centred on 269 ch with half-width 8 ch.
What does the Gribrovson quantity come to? 121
